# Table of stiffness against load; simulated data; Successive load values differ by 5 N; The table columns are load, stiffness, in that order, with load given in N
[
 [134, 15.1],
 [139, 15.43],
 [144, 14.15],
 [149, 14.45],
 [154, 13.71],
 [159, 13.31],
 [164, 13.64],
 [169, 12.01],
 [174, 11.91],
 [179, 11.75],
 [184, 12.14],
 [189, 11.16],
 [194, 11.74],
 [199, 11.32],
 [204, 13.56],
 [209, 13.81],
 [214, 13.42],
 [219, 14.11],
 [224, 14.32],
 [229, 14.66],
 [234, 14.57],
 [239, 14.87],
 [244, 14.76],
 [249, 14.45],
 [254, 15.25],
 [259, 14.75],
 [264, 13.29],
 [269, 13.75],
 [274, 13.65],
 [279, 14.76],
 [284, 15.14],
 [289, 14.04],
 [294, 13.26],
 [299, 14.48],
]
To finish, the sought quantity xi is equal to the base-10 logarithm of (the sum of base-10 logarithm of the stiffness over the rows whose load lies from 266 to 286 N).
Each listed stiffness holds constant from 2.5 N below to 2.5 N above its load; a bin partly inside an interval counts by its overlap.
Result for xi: 0.665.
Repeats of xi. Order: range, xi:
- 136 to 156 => 0.666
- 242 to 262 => 0.670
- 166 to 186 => 0.634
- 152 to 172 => 0.651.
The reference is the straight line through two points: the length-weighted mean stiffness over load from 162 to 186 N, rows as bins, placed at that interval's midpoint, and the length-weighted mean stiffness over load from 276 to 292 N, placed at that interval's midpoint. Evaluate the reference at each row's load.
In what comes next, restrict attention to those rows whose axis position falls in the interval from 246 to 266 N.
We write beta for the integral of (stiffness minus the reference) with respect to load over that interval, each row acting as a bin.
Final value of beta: 10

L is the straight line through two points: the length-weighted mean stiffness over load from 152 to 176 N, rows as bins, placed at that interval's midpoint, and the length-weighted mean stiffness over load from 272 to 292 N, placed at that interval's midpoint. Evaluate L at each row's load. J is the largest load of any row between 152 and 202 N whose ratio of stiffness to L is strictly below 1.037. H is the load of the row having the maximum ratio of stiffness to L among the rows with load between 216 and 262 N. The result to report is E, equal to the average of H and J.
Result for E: 226.5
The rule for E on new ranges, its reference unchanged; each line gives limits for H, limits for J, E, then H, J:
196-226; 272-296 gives 259.0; 224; 294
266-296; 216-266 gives 274.0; 284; 264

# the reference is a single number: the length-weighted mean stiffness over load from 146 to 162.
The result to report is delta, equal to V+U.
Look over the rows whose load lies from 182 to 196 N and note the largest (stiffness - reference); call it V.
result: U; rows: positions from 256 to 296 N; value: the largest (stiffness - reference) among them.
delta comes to -0.4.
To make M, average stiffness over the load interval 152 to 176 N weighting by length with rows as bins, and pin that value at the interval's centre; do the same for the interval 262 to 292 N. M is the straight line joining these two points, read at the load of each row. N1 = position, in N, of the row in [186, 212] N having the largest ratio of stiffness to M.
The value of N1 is 209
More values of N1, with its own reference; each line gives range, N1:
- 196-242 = 239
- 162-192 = 164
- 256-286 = 284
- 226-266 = 254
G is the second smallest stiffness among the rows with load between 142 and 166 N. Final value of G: 13.64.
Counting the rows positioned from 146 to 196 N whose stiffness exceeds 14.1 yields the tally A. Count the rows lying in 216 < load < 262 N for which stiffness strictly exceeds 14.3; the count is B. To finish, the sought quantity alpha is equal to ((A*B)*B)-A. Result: 63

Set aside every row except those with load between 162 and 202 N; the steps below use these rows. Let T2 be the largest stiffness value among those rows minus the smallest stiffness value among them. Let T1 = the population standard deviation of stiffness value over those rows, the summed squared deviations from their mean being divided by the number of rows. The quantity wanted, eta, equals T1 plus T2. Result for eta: 3.2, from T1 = 0.71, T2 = 2.5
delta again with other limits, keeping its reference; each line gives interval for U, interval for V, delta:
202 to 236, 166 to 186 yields -0.9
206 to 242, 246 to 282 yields 2.5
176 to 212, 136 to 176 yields 1.6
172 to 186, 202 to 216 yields -1.7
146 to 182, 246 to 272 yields 2.0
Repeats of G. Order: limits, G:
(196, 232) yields 13.42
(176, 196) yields 11.74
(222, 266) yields 14.32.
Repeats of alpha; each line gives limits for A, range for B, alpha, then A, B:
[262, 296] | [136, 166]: 6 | 2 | 2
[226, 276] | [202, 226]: 0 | 7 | 1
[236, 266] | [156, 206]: -5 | 5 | 0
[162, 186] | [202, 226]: 0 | 0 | 1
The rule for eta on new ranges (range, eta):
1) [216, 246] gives 1.0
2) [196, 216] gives 3.5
